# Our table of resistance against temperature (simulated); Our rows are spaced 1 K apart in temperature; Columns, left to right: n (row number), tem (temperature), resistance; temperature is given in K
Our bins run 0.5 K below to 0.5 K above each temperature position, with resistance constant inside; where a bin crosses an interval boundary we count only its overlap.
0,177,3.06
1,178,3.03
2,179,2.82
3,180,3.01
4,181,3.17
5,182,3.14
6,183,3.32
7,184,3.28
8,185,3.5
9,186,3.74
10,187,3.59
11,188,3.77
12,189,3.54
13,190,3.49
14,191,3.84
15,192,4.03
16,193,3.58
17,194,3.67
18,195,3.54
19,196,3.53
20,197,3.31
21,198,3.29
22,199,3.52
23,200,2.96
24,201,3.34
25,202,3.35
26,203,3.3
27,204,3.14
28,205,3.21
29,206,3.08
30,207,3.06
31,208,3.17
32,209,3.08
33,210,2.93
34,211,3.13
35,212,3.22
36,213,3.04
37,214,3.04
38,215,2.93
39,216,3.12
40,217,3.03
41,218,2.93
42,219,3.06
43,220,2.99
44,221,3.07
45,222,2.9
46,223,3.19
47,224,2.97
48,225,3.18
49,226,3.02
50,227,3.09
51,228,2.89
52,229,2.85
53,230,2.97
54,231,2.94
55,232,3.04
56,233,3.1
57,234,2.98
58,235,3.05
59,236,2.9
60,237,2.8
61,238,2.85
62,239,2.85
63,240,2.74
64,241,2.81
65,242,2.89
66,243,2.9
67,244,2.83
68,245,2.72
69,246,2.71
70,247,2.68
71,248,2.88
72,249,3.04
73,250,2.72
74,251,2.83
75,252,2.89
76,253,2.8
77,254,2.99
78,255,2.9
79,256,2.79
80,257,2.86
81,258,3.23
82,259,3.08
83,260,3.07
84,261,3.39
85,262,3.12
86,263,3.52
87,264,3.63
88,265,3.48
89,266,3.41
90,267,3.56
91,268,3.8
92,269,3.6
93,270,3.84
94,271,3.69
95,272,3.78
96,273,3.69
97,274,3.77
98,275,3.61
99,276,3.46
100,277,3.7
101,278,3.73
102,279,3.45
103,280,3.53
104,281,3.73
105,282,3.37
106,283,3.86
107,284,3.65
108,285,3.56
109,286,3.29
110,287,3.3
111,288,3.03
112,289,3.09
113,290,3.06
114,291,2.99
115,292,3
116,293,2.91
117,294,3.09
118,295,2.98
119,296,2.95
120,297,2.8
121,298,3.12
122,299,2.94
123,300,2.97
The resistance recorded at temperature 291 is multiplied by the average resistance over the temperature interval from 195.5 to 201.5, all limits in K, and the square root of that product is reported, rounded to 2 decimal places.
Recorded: 3.15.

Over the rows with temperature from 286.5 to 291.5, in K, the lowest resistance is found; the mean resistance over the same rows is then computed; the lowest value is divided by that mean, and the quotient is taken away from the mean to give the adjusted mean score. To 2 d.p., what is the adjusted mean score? 2.13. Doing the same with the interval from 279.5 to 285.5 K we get 2.68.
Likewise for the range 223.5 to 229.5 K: 2.05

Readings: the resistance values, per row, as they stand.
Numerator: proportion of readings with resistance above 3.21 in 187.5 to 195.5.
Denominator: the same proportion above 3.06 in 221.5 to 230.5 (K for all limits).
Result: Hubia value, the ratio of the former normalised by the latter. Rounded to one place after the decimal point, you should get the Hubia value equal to 3.0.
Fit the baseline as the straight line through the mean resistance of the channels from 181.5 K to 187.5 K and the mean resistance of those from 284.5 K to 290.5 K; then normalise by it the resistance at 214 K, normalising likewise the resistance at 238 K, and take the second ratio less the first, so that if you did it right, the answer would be -0.04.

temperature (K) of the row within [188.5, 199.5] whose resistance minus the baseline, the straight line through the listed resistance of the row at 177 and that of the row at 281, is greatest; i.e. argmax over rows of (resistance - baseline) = 192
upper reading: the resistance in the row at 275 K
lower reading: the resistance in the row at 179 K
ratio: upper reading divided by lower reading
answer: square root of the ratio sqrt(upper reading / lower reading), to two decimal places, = 1.13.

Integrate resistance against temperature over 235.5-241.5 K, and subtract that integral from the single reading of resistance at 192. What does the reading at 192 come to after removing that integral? -13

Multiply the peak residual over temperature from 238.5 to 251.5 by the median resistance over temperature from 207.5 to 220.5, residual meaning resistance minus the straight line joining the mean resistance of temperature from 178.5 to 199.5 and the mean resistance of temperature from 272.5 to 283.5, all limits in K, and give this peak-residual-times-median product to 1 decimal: -1.6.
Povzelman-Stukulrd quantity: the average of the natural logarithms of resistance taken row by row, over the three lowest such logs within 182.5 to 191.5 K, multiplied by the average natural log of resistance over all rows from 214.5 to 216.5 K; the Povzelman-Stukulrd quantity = 1.34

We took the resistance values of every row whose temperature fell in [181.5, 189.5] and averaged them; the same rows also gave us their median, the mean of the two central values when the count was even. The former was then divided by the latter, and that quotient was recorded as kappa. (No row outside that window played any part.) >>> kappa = 0.990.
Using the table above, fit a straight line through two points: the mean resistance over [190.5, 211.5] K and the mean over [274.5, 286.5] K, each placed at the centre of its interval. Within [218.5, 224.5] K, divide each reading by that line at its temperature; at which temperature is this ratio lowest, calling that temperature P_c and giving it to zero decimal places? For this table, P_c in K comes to 222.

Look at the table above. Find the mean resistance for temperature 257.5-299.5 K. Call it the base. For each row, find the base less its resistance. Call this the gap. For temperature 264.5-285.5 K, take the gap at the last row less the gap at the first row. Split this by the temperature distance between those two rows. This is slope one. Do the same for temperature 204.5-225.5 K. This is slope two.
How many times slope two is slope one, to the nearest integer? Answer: -3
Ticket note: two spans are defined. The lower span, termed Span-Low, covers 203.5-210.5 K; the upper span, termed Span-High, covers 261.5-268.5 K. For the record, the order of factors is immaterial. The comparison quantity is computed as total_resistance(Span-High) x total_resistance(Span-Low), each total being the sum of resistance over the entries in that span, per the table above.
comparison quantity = 531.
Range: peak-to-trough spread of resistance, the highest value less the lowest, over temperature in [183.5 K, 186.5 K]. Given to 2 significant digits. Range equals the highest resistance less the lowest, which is 0.46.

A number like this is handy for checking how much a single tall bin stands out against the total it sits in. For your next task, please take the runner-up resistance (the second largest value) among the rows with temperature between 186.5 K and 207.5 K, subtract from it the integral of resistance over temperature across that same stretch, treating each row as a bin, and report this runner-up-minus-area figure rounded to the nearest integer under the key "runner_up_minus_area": -68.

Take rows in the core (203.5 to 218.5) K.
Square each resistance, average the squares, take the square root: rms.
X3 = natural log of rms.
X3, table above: 1.12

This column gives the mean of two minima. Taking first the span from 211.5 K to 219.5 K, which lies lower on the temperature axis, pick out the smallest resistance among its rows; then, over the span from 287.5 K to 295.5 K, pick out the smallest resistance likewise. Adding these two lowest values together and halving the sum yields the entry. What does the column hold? 2.92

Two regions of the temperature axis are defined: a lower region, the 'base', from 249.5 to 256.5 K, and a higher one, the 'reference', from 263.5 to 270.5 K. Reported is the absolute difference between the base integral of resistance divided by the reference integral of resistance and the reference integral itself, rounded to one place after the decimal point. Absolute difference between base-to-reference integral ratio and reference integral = 24.5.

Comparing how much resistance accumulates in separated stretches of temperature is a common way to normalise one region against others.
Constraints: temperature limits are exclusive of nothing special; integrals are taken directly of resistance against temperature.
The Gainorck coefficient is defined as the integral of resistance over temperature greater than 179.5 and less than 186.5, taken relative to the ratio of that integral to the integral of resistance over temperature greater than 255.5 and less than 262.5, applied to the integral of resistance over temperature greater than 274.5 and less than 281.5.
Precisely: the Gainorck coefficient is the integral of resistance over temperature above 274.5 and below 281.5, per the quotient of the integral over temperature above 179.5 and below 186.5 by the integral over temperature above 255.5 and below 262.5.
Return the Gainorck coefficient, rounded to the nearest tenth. 23.4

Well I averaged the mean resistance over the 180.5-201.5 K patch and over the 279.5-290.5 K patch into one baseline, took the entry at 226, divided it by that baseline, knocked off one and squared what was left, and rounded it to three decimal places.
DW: 0.015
